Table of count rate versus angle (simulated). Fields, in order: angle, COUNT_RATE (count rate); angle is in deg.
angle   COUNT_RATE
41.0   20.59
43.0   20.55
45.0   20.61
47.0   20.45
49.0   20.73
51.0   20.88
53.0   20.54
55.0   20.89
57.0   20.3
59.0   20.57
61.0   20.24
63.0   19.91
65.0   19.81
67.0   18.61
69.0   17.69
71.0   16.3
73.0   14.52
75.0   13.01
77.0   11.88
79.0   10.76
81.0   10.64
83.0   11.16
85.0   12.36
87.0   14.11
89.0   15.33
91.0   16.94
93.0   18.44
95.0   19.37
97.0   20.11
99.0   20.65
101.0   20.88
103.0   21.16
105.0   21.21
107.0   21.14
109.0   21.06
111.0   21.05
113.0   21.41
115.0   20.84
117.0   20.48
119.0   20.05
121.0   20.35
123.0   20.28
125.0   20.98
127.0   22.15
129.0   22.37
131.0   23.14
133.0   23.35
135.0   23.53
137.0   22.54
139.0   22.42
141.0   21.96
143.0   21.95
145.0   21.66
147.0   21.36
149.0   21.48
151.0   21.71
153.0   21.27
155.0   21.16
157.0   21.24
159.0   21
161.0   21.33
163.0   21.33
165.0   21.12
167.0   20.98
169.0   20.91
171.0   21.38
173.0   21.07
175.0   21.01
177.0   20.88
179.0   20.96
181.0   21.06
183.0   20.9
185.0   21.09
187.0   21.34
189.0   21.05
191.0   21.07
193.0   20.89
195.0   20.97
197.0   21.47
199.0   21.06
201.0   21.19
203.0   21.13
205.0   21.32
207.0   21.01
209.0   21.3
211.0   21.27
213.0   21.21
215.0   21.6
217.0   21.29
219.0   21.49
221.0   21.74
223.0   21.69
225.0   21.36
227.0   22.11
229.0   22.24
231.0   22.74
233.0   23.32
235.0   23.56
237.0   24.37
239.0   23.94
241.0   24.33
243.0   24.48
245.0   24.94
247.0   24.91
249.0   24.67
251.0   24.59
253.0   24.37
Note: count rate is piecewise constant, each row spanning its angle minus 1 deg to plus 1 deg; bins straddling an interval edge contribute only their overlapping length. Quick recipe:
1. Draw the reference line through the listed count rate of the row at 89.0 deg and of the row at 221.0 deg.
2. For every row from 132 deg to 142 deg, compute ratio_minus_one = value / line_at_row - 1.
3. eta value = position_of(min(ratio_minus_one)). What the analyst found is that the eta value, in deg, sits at 141.0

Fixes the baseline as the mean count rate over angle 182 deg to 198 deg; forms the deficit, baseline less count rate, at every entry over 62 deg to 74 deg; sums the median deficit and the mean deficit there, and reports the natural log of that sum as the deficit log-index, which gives 1.8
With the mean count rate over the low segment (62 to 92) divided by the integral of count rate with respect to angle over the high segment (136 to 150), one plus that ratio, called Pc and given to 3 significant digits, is 1.05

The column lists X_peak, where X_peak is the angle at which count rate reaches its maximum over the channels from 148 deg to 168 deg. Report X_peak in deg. 151.0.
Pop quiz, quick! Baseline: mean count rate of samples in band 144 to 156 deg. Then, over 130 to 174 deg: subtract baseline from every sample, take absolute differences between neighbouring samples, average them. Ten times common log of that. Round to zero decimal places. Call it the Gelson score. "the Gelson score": -6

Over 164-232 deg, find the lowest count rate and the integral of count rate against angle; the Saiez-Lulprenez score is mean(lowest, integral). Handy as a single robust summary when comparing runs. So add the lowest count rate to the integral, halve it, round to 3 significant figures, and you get 734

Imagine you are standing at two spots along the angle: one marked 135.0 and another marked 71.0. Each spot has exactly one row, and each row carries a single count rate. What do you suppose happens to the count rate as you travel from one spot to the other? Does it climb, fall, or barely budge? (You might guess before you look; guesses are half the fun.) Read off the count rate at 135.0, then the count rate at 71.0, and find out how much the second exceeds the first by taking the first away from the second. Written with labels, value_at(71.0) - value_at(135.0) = -7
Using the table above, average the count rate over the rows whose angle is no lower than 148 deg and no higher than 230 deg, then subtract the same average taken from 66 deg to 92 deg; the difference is 7.2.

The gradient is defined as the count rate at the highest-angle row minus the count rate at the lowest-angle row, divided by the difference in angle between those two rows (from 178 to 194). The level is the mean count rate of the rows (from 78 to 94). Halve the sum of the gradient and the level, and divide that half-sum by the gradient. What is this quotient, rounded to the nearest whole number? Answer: -1371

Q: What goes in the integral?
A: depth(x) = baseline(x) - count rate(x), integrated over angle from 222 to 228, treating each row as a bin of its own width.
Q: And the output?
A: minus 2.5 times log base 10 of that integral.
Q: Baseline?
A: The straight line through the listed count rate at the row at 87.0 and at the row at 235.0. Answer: -2.1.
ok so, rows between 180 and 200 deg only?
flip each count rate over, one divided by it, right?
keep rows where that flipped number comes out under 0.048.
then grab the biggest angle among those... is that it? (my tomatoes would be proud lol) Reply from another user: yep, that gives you 199.0 deg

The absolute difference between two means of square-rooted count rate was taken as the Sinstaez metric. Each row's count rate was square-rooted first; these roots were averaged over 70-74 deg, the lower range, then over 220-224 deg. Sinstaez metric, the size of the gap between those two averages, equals 0.74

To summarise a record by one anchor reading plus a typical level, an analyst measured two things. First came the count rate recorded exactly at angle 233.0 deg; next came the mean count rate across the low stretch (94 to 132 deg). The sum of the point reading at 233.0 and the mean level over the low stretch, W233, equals 44.3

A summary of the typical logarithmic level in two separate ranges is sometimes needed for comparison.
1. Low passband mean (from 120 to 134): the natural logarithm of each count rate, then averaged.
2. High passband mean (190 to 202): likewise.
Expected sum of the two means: 6.13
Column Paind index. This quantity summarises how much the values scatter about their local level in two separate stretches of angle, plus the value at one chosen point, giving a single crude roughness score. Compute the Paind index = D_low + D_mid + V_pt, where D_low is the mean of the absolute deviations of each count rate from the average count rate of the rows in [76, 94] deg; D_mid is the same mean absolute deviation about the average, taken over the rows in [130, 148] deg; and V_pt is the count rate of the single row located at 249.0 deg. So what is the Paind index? 27.7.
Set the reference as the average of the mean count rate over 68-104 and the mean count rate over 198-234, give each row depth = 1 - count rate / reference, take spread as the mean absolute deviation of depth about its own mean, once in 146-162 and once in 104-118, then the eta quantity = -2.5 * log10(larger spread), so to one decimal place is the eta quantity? 4.9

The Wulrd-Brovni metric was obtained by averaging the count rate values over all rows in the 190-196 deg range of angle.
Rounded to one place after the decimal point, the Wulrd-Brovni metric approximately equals 21.0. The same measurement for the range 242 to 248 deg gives 24.8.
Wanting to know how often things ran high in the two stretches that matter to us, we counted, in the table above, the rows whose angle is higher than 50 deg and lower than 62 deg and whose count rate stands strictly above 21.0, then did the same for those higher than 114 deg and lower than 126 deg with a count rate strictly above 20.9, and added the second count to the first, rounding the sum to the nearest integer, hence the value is 1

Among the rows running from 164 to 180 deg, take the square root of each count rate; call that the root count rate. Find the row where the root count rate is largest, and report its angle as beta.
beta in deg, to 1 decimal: 171.0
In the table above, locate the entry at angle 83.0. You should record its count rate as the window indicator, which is 11.16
